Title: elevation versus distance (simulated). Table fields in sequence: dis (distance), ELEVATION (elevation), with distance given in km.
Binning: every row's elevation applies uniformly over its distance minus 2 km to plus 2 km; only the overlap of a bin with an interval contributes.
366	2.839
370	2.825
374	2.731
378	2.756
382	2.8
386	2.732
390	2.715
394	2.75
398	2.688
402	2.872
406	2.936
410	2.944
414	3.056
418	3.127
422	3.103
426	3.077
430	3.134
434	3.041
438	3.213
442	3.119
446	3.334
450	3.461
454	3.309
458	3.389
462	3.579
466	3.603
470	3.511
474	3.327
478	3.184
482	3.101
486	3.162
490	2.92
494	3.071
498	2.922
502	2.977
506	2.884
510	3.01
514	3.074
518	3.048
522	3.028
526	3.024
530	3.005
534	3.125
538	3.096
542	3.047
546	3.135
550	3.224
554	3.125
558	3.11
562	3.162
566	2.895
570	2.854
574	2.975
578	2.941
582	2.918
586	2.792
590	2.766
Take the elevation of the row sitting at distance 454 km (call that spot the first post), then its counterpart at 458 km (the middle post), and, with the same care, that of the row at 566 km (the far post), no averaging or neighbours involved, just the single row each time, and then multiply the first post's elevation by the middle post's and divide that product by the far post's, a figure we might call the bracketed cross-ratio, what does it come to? 3.87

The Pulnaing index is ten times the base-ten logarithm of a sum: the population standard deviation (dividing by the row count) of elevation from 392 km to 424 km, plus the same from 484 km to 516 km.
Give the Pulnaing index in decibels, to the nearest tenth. -6.2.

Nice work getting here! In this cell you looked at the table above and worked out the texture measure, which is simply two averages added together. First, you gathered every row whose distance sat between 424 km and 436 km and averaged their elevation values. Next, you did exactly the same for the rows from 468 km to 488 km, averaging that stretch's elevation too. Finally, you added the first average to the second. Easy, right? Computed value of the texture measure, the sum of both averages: 6.34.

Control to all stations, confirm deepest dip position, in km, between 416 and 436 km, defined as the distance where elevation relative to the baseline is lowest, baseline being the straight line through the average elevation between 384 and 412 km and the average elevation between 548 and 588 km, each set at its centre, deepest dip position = 434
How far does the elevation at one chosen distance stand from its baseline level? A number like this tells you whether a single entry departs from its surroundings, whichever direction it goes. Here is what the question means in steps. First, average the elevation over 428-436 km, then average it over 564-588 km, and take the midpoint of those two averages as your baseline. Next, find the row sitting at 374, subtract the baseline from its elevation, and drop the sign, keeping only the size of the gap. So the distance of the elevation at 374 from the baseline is 0.26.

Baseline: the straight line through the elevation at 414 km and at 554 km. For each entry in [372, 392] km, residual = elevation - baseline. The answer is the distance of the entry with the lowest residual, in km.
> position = 390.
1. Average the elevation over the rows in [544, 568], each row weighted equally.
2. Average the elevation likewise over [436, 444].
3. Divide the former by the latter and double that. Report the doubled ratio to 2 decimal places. 1.96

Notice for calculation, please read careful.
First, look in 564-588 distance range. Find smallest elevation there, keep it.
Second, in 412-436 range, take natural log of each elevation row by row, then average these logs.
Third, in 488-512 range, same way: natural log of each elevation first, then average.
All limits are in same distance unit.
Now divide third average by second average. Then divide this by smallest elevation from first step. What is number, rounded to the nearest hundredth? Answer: 0.34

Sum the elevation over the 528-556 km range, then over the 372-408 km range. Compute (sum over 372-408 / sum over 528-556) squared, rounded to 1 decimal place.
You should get 1.3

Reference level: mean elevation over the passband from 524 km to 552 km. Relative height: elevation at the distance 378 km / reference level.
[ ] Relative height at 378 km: 0.89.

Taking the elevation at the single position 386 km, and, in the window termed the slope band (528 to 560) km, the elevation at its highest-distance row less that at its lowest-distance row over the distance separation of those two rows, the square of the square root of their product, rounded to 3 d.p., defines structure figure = 0.010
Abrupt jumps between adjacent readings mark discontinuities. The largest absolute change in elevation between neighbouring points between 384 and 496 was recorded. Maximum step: 0.242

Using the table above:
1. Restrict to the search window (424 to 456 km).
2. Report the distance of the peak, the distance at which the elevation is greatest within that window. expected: 450 km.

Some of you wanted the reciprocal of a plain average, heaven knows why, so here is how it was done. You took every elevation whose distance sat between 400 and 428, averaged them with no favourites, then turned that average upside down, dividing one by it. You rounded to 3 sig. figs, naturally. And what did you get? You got 0.332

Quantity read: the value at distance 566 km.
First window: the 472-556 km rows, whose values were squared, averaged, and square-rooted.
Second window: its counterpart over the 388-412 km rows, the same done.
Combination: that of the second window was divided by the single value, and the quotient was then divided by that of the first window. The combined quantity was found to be 0.317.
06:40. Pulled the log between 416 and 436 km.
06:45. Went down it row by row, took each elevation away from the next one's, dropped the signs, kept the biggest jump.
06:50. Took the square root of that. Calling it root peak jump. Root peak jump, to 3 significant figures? 0.305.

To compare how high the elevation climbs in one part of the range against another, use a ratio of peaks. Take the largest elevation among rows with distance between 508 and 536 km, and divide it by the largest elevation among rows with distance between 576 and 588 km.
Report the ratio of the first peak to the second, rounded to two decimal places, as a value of 1.06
